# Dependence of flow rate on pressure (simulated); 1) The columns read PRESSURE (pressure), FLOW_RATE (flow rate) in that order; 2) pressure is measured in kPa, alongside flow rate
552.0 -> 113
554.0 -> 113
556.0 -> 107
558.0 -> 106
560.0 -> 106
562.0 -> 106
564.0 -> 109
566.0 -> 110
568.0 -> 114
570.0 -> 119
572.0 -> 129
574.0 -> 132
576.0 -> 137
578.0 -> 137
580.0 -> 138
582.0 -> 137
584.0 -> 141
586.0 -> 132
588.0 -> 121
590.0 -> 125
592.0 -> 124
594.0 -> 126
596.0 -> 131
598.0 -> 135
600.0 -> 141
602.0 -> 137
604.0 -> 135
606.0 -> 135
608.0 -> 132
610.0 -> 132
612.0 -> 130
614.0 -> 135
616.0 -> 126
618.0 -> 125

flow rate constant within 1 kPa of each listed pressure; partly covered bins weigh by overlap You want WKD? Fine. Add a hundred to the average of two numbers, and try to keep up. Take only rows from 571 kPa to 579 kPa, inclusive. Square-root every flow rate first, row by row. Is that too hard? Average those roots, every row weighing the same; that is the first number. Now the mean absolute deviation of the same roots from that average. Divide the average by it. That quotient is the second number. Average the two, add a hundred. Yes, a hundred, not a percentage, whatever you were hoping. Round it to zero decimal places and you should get 147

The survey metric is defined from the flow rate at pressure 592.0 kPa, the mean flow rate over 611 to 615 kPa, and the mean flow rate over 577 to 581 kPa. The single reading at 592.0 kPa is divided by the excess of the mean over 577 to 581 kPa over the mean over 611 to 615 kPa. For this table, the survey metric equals 25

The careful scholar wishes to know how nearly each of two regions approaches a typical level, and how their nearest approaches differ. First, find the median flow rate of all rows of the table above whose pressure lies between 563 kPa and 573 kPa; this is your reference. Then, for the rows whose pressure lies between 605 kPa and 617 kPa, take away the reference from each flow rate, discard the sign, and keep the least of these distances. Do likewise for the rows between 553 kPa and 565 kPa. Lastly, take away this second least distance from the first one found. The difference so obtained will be 11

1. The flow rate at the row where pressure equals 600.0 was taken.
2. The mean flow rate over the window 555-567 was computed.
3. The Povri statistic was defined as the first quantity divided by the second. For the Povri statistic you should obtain 1.31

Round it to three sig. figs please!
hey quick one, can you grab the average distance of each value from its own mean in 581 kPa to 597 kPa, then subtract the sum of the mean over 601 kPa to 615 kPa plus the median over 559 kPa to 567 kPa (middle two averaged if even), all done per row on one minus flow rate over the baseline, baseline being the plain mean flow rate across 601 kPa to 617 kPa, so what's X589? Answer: -0.141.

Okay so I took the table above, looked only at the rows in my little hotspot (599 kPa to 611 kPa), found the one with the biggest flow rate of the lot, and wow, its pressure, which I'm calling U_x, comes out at 600.0 kPa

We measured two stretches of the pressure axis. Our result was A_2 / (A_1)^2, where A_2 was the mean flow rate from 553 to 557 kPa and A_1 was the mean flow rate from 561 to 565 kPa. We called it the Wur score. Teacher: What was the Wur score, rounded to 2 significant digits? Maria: 0.0095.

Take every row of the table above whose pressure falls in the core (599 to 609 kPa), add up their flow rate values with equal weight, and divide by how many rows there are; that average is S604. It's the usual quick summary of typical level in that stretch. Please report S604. 136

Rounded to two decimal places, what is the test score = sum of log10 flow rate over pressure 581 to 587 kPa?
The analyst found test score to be 6.41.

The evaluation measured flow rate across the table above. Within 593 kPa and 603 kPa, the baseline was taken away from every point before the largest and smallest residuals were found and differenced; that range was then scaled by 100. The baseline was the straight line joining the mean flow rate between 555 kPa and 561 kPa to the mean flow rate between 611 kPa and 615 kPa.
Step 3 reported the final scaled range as 1215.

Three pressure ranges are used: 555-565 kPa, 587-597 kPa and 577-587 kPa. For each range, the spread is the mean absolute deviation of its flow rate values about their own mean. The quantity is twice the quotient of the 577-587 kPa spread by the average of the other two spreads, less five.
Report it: -2.7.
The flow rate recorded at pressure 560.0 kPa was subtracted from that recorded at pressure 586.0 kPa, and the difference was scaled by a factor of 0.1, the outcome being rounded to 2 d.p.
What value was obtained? 2.60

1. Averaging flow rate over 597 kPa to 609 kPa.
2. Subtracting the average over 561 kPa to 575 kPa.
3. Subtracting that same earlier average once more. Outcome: -98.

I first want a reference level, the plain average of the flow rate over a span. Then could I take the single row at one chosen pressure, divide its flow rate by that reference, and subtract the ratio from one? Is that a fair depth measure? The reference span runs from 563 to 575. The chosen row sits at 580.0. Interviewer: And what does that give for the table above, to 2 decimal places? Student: -0.16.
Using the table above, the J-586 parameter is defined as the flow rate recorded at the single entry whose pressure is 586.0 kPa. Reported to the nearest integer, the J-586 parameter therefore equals 132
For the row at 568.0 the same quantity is 114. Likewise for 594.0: 126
